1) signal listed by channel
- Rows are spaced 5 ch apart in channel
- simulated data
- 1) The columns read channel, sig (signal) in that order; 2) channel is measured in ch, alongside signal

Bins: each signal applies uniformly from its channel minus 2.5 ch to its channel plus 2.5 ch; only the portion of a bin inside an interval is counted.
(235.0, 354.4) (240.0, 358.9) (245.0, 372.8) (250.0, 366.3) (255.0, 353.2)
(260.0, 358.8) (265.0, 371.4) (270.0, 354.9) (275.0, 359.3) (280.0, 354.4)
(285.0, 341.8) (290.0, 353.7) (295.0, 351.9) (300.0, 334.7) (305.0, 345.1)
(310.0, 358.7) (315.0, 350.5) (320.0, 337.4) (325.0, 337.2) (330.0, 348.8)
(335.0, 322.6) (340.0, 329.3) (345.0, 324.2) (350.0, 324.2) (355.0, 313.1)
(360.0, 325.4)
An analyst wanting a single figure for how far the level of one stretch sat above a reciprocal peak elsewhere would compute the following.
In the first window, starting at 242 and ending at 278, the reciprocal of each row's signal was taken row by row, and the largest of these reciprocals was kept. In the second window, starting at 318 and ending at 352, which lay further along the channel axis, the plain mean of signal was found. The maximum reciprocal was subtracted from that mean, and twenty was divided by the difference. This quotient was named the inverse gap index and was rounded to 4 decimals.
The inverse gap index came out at 0.0602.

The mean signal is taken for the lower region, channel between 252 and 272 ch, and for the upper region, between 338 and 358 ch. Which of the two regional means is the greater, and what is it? 360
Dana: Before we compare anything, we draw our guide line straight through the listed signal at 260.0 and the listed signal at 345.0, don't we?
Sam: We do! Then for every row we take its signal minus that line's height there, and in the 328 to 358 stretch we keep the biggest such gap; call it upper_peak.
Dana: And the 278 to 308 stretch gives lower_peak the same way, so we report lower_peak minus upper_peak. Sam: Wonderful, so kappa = -11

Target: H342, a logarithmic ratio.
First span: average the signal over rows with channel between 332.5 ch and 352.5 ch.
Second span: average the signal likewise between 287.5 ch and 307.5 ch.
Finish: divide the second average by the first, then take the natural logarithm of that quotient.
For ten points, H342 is 0.063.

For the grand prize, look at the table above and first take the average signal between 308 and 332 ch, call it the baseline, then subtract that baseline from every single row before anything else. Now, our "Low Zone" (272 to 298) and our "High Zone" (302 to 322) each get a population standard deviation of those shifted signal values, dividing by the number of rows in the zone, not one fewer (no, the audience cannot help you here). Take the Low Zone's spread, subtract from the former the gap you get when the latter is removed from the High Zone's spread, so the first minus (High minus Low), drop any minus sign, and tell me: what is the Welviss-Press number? 3.7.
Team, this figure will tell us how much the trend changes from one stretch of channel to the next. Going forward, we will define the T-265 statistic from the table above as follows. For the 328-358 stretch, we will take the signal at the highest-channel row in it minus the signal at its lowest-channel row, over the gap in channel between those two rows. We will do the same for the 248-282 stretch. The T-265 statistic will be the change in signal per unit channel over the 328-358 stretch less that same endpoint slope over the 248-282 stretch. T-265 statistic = -1.0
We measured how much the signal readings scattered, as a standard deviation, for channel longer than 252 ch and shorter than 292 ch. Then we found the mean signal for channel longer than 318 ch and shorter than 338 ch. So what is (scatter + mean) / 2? 172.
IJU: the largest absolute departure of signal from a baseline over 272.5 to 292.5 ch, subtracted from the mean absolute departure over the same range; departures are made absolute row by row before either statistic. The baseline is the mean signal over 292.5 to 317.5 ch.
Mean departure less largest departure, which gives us -3.8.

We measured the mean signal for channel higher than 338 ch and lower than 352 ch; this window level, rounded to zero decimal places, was 326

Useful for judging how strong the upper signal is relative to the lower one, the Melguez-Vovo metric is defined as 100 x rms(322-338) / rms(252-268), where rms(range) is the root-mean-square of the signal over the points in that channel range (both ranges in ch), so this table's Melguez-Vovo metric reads 93.1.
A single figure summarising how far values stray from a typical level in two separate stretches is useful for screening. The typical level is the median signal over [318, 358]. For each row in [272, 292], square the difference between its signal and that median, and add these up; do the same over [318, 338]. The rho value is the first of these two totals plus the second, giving 3503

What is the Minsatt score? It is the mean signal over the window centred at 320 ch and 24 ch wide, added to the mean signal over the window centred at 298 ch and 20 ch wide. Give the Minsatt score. 693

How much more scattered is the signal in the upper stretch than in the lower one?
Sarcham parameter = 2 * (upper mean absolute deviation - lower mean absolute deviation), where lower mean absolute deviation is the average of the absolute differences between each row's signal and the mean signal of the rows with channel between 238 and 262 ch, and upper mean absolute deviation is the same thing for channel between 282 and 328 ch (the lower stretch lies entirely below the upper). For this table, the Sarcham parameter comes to 2.2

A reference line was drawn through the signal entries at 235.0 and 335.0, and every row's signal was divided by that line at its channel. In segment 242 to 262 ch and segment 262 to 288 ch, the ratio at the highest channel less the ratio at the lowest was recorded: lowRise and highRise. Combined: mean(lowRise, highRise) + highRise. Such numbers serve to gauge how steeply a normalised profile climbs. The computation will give -0.11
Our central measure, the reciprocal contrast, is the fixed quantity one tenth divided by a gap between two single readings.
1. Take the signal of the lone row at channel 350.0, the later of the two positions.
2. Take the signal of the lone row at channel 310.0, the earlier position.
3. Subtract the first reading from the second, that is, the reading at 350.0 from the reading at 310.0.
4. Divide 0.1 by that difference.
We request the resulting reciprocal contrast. 0.0029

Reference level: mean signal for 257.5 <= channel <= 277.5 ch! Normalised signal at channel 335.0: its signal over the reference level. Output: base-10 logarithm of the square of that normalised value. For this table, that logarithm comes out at -0.10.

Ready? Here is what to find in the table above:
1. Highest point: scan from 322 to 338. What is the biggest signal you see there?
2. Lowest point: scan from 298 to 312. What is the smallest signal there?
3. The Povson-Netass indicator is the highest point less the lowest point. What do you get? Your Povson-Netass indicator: 14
